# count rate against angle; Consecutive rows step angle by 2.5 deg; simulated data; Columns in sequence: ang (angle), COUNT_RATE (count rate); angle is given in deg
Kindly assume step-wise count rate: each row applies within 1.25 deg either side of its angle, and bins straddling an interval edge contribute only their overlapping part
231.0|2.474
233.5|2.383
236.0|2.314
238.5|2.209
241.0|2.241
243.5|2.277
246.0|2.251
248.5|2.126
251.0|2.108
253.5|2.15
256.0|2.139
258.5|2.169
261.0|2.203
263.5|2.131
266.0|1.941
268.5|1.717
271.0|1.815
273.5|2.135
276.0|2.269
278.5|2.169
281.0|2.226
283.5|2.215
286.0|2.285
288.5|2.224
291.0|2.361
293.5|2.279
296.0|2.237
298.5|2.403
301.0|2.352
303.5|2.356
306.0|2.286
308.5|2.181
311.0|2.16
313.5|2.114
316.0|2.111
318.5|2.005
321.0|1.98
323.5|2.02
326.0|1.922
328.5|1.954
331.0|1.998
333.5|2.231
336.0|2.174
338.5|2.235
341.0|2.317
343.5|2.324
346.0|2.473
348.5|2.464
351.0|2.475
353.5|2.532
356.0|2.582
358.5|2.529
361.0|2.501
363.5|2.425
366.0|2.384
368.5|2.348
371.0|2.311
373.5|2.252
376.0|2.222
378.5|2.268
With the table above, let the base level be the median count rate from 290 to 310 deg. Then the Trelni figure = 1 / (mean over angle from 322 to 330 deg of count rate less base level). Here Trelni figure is -2.8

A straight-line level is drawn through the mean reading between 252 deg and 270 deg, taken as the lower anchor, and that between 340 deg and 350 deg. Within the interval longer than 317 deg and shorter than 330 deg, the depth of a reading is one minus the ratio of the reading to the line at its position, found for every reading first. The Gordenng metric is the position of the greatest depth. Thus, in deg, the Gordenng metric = 326.0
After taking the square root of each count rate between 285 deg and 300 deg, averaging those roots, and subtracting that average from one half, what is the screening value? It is -1.02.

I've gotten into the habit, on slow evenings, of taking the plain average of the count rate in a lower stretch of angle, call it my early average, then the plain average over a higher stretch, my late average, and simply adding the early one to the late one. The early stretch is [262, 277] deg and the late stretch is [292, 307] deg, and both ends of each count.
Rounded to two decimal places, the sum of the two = 4.32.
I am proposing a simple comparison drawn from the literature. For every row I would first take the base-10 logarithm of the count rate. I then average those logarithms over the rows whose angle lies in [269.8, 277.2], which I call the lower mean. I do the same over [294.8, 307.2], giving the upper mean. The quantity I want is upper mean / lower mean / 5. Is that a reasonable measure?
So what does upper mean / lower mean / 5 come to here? 0.233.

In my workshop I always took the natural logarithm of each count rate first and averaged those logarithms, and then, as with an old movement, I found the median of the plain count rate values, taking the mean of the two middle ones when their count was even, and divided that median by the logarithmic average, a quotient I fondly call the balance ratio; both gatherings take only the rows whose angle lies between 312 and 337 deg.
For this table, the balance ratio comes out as 2.81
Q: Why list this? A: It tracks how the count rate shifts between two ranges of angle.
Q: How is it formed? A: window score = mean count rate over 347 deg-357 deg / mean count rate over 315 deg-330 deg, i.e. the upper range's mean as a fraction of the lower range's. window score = 1.26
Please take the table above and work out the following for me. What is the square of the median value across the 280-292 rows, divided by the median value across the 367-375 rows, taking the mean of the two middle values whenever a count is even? 2.14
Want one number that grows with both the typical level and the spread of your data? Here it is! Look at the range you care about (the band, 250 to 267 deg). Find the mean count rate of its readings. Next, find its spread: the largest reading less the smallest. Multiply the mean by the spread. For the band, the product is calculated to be 0.56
